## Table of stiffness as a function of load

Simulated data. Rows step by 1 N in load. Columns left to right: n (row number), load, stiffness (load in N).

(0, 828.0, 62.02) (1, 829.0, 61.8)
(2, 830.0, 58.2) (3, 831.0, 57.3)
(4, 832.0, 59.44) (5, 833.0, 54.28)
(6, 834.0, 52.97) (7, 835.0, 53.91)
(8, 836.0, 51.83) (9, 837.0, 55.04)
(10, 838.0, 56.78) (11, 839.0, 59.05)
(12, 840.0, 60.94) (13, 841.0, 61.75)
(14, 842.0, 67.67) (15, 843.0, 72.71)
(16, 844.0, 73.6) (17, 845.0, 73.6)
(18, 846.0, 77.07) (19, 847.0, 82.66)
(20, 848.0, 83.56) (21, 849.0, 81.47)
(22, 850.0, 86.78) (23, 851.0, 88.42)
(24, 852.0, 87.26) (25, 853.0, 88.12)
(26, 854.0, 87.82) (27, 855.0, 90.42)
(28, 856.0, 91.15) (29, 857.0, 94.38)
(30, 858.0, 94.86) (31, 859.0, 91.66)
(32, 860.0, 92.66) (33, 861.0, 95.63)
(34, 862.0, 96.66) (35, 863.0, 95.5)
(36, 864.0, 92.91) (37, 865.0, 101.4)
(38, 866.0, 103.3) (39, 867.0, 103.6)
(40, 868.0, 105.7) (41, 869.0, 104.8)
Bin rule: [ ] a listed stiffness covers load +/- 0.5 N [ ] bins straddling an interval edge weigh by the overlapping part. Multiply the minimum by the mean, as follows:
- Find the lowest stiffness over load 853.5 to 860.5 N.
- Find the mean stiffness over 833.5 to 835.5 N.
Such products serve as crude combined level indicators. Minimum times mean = 4693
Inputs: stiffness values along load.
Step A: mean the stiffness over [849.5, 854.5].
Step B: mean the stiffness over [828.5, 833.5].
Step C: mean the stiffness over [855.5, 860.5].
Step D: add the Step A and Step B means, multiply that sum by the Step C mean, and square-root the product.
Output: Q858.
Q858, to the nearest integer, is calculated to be 116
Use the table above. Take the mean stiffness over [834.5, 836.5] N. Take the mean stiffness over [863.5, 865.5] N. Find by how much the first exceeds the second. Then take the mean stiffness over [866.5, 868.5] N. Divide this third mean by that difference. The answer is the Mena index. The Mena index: -2.4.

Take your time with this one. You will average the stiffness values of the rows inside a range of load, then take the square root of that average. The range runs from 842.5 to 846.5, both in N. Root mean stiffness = 8.6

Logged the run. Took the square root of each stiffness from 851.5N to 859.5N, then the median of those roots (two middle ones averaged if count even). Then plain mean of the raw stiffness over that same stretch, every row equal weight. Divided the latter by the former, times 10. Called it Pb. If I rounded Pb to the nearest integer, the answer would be 95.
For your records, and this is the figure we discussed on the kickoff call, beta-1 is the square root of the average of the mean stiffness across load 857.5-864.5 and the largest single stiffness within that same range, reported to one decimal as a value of 9.8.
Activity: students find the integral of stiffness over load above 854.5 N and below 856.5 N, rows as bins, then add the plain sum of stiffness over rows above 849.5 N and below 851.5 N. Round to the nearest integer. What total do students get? 357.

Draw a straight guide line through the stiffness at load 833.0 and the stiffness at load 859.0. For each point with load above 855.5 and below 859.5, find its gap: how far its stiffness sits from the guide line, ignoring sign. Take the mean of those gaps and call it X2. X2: 3.5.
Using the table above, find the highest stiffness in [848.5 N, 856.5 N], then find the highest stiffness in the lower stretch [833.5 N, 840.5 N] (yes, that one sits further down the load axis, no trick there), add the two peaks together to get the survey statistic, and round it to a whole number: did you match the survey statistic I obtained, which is 152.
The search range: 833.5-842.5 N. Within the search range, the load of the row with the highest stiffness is 842.0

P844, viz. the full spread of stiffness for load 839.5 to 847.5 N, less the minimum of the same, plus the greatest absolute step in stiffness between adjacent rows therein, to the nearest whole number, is -33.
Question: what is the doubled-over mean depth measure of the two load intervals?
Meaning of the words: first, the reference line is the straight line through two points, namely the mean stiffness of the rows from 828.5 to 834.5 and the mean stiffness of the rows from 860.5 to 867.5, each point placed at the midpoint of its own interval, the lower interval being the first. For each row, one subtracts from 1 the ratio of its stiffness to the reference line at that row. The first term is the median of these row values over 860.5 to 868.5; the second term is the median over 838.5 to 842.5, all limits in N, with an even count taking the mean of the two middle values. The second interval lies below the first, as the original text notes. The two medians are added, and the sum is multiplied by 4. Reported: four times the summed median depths 0.4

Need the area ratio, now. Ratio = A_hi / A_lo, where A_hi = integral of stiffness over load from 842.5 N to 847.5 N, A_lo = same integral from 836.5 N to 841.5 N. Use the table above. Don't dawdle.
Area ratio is 1.29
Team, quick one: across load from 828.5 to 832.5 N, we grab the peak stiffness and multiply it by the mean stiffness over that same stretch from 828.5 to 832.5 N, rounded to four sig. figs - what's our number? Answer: 3658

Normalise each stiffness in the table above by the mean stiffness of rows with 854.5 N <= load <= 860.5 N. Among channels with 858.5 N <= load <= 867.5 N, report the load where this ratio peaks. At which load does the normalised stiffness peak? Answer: 867.0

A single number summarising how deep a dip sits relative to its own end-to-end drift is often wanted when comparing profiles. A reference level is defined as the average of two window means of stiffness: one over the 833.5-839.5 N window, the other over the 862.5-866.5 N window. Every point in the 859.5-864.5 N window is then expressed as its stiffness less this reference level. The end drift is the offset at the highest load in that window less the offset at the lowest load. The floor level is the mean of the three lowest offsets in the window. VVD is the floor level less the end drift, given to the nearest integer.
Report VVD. 17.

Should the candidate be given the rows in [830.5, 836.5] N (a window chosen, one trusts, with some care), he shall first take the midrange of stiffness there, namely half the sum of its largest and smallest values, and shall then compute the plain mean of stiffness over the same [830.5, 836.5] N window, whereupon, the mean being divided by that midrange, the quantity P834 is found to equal 0.988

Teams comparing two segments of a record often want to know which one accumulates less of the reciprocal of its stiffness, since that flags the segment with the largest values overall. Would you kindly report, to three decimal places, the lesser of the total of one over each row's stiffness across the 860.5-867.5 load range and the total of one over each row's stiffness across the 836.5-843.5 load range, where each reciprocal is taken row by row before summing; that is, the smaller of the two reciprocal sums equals 0.071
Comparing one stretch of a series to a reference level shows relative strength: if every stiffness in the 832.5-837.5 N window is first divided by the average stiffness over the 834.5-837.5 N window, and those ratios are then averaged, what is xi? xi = 1.0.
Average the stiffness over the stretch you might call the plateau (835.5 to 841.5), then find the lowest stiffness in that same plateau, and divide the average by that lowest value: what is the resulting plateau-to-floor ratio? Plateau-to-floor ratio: 1.11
